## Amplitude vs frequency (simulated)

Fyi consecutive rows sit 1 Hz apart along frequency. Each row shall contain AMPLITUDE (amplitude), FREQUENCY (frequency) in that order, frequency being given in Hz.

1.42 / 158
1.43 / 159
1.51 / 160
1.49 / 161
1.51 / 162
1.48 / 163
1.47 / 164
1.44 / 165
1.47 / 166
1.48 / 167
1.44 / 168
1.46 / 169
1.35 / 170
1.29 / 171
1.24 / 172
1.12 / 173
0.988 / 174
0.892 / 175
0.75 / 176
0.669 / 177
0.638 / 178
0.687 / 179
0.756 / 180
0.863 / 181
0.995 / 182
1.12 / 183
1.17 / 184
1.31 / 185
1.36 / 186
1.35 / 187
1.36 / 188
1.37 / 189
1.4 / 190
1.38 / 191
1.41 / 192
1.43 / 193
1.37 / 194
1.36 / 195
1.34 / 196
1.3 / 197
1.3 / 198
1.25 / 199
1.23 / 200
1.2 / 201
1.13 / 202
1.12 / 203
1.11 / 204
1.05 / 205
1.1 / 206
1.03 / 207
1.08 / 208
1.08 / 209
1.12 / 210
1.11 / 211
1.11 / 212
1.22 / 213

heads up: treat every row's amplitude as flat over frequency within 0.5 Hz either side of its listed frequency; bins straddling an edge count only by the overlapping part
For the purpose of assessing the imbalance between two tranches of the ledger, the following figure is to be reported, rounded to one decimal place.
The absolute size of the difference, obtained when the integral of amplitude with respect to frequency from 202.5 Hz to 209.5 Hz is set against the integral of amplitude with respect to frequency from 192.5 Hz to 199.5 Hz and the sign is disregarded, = 1.8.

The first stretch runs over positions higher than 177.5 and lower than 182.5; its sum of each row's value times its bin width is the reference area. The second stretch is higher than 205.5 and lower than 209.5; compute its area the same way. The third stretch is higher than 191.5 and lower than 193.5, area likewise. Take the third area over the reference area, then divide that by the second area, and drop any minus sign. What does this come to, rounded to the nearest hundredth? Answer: 0.17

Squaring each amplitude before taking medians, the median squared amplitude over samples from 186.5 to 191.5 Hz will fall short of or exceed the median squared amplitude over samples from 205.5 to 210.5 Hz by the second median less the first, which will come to -0.71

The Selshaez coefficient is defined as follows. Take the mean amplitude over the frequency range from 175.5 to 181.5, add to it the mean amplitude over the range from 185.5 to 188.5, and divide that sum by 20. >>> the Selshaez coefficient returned 0.104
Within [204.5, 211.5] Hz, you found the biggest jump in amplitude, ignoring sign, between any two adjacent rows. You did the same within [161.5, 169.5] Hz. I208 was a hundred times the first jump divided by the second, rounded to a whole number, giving 175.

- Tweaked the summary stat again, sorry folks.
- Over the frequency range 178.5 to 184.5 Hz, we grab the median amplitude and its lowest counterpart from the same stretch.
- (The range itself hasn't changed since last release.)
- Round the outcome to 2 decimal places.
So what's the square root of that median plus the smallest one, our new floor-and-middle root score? 1.27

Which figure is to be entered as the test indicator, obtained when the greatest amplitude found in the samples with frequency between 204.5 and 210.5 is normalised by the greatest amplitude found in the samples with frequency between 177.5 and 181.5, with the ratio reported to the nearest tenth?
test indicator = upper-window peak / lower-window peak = 1.3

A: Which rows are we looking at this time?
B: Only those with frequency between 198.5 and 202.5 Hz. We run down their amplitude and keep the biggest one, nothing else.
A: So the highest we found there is 1.25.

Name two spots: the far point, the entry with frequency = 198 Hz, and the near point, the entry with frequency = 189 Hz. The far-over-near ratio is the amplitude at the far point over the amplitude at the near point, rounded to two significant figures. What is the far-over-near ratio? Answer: 0.95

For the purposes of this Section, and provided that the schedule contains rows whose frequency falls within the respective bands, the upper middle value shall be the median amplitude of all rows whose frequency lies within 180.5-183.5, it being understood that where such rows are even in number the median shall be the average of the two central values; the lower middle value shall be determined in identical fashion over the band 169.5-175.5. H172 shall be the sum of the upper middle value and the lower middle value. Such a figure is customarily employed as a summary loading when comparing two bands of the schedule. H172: 2.2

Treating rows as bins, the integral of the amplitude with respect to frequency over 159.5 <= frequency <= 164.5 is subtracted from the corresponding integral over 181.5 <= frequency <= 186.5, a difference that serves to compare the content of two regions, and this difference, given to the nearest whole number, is -2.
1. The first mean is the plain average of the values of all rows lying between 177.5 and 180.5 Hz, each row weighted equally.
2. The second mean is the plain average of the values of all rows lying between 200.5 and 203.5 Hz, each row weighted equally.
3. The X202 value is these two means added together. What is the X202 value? 1.8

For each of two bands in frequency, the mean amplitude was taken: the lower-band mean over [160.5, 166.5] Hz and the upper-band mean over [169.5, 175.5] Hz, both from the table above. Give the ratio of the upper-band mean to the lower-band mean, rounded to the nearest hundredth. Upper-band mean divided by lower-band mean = 0.78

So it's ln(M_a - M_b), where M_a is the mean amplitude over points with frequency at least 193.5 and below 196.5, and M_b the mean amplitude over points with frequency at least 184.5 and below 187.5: -4.1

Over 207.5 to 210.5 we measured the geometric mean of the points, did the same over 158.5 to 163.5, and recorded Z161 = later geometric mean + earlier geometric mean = 2.6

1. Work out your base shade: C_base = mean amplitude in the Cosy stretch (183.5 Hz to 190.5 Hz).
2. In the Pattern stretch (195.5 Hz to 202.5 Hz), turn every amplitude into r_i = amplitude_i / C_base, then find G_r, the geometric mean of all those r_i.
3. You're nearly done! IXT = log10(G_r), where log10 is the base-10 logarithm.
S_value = -0.028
